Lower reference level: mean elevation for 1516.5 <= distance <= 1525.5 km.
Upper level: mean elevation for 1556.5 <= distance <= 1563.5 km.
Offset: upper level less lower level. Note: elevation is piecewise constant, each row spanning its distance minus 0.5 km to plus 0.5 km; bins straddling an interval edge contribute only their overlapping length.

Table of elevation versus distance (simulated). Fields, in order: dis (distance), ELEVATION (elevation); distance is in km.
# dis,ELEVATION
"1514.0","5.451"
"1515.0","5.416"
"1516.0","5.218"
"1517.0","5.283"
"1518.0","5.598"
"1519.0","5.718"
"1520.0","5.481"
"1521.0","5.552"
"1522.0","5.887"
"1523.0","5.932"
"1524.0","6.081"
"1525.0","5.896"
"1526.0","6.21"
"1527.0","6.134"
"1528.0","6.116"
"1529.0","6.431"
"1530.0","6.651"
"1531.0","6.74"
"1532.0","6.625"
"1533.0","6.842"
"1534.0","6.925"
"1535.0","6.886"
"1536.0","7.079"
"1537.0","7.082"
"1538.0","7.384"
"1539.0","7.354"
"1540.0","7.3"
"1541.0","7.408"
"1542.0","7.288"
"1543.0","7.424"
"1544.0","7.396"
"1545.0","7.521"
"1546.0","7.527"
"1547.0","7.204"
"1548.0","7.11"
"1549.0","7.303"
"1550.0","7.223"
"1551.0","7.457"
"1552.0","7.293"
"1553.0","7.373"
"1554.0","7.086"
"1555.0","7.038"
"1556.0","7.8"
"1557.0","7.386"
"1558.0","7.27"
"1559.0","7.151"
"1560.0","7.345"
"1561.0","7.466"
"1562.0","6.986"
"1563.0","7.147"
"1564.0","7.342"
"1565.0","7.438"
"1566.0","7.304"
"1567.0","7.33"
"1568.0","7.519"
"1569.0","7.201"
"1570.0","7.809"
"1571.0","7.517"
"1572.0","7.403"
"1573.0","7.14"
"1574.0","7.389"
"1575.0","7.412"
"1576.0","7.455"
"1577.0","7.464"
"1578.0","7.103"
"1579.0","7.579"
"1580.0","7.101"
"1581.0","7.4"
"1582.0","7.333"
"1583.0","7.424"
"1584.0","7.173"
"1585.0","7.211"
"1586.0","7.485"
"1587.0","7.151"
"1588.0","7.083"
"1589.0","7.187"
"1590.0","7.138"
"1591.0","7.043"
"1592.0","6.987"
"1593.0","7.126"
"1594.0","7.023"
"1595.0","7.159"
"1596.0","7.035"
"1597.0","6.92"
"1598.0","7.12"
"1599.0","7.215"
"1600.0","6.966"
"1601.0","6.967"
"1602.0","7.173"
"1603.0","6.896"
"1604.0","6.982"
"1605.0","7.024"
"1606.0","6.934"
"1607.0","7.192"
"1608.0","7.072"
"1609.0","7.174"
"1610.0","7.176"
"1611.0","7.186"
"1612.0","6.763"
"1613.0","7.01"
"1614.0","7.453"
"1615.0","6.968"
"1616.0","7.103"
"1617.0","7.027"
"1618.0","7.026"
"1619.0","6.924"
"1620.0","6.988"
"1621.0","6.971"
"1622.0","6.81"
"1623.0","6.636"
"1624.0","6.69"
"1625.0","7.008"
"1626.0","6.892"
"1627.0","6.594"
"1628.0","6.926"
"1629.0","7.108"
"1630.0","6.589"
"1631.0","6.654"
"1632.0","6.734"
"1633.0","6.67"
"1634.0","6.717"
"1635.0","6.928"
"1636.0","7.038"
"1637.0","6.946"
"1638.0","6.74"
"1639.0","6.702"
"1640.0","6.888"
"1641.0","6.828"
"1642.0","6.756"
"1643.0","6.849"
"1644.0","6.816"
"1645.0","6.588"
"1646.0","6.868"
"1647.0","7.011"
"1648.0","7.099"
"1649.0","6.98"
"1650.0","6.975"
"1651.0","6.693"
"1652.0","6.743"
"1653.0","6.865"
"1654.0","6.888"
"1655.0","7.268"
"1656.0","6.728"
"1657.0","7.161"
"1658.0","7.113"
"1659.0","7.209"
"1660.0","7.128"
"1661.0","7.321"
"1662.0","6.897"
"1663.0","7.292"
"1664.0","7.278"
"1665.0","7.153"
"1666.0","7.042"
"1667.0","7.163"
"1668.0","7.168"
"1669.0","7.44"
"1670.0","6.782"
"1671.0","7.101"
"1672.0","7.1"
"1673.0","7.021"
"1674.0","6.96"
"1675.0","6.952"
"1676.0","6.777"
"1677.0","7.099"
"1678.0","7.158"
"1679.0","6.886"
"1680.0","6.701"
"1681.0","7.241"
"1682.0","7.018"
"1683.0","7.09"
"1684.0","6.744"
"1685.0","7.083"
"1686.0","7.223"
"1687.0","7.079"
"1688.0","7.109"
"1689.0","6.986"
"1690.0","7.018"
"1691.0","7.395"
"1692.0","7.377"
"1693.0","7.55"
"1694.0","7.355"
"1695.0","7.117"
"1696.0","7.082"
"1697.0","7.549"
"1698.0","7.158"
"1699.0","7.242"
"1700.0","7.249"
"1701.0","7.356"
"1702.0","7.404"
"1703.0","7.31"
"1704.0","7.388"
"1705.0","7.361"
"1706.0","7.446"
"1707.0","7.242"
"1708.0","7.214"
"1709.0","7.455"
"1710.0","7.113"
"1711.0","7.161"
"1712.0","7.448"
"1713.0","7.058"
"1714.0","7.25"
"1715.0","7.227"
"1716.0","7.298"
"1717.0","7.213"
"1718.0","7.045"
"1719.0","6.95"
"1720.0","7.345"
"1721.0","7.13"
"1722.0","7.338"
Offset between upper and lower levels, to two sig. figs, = 1.5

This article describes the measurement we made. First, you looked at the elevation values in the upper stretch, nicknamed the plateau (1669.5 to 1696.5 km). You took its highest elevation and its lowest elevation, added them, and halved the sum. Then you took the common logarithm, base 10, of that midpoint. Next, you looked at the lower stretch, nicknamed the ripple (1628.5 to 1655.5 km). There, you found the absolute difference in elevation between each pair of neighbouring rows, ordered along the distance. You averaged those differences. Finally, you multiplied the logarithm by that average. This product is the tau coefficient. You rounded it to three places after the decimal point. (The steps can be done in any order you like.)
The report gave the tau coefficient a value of 0.118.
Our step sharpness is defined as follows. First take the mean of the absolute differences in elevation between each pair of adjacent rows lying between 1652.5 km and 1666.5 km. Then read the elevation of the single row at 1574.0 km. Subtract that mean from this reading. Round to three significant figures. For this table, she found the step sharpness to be 7.17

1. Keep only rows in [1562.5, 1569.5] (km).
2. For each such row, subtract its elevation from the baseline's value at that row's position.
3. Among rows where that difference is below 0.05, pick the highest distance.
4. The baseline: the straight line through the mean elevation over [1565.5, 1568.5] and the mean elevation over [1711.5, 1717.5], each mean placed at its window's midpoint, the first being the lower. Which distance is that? 1568.0 km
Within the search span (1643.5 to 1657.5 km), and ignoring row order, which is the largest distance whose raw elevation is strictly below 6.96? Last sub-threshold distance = 1656.0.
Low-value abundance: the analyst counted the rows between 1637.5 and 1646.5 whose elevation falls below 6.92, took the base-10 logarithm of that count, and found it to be 0.95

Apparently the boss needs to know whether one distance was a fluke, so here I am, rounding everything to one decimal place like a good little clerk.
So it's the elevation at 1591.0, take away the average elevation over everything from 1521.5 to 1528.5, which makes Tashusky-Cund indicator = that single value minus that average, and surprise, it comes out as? 1.0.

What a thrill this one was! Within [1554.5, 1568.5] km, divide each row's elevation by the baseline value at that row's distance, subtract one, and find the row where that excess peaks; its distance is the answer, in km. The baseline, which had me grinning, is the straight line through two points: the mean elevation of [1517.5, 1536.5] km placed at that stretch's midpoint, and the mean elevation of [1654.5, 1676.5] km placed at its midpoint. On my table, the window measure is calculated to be 1556.0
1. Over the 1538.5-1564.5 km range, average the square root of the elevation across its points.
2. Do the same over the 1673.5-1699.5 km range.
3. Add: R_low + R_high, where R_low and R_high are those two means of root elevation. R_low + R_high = 5.37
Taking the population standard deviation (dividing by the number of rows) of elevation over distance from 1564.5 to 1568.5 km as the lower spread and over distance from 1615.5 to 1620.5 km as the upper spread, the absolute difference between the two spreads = 0.028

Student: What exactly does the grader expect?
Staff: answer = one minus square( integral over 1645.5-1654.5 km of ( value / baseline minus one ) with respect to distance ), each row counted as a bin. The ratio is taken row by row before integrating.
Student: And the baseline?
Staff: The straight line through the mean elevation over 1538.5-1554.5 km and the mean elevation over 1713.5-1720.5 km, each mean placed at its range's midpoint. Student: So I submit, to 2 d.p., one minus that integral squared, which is 0.82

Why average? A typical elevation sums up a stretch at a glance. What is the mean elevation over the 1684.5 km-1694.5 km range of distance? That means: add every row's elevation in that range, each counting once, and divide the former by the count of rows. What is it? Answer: 7.22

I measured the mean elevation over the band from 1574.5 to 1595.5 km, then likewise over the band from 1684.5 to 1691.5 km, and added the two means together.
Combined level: 14.4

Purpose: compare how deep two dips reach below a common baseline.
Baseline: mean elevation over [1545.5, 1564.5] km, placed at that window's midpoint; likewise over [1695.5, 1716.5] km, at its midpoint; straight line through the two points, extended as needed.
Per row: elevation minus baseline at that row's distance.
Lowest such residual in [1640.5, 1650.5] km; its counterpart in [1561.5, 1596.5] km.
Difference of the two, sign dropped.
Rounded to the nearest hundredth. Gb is 0.40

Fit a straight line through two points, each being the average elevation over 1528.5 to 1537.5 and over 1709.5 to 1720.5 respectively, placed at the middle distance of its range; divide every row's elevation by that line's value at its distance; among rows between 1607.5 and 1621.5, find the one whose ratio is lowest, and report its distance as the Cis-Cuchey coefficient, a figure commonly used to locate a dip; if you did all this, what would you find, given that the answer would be 1612.0 km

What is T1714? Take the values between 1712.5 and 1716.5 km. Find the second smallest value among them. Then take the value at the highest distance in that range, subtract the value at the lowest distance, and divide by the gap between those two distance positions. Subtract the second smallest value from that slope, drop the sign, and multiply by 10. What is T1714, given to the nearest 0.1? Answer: 71.5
